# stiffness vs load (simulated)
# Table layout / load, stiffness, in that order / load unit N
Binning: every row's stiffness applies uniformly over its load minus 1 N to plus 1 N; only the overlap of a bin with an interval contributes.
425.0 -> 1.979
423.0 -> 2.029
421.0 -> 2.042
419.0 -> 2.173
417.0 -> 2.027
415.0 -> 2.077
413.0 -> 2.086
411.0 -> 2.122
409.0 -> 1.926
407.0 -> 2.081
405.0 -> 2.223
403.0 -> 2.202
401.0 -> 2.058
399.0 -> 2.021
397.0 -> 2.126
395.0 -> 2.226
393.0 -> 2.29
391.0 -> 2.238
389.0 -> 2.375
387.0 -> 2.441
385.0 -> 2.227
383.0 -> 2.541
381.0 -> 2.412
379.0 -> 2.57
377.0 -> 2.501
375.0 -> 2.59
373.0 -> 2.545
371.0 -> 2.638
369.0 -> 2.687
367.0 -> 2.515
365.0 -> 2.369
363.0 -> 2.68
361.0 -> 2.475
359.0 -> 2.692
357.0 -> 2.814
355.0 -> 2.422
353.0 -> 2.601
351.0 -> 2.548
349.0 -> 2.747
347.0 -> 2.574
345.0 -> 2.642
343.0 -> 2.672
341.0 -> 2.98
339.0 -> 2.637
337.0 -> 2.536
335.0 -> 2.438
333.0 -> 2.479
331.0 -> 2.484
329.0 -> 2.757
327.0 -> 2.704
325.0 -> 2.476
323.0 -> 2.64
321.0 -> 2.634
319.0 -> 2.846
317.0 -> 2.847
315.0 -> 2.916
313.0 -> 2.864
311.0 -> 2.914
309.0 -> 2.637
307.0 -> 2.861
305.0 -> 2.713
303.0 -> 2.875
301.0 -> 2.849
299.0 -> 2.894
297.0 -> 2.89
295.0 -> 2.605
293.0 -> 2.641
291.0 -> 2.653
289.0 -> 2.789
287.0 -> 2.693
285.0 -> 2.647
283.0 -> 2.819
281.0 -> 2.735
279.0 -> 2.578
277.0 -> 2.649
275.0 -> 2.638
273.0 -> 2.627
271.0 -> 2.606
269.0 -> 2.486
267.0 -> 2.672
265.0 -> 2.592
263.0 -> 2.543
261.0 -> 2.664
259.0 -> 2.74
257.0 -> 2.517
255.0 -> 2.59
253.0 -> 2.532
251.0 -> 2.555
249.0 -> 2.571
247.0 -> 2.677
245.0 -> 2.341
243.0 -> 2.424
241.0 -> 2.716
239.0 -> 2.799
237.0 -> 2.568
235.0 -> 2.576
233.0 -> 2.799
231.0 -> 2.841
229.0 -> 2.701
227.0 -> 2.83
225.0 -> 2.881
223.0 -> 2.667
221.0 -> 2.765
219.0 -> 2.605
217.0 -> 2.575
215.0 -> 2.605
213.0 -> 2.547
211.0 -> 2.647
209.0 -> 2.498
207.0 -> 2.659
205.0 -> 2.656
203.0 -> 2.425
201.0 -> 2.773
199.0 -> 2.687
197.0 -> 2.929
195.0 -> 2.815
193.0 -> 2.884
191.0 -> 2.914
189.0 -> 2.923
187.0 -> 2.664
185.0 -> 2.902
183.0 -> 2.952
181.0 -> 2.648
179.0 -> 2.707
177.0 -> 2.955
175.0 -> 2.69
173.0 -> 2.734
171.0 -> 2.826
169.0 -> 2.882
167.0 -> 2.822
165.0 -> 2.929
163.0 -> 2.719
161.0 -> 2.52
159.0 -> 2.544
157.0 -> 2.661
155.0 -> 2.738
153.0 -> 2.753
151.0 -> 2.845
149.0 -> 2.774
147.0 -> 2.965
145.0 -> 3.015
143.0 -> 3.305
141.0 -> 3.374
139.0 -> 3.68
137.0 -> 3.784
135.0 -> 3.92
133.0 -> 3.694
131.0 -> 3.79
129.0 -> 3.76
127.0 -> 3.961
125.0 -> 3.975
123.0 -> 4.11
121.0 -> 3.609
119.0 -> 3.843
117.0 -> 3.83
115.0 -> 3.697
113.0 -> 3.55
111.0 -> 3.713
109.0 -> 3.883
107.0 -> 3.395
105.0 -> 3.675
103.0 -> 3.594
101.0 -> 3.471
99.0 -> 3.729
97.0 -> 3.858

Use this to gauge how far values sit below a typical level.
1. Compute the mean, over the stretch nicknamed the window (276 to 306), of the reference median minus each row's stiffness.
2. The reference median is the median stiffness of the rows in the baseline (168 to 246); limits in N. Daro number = -0.03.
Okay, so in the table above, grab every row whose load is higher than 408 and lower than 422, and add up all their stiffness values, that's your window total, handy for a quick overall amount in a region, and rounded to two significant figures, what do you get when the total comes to 14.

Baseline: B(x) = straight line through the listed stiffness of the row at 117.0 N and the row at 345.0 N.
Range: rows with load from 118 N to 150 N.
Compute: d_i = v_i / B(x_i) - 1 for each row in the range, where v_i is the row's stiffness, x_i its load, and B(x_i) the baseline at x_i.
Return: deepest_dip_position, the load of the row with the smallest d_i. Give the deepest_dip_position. 149.0 N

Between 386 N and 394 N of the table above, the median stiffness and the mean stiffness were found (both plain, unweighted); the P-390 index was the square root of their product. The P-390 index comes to 2.3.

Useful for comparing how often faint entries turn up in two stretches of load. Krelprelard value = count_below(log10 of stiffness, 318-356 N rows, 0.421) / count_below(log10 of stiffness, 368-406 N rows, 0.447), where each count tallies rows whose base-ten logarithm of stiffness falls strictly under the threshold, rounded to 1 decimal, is 0.5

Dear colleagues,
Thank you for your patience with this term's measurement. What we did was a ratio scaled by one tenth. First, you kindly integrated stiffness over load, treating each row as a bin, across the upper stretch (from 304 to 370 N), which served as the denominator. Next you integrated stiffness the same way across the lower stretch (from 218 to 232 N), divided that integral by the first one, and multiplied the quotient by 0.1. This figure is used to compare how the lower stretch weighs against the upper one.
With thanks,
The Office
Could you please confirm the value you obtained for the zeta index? 0.022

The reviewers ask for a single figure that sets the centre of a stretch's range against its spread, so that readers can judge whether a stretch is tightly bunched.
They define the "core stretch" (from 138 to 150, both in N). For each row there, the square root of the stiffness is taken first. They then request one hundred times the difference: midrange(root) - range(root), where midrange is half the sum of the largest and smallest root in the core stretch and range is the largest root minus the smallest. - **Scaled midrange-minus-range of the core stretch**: 154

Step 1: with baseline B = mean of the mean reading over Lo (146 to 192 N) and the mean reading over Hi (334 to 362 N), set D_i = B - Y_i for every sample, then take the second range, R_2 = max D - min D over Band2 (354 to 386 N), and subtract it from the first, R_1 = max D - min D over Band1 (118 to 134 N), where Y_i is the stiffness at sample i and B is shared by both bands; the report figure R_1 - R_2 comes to -0.1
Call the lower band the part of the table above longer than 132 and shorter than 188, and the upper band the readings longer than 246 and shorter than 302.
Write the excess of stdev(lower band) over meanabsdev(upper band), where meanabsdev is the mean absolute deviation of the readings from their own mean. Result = 0.30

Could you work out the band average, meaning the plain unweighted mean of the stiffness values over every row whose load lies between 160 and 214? 2.75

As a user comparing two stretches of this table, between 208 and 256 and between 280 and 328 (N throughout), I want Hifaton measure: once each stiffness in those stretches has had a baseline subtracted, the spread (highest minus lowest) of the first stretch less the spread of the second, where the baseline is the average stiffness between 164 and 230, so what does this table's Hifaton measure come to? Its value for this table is 0.10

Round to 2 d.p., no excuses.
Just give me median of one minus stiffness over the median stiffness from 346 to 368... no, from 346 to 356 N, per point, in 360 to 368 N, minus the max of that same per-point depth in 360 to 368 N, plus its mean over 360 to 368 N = -0.02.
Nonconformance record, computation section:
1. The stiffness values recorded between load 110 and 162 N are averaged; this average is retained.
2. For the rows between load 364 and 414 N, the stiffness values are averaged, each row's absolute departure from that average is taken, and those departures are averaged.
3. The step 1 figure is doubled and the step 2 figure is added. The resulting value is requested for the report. 7.0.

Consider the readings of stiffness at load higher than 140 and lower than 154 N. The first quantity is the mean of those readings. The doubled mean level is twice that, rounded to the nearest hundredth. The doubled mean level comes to 6.01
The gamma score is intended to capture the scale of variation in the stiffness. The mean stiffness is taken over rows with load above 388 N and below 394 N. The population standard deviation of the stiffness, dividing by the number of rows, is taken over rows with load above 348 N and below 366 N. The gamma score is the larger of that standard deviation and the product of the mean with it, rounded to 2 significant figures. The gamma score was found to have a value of 0.33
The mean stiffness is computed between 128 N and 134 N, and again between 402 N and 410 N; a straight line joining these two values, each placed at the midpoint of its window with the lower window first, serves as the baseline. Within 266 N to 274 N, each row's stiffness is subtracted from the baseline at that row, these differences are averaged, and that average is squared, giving 0.10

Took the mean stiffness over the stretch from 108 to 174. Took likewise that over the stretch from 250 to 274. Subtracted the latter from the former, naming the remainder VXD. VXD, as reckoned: 0.72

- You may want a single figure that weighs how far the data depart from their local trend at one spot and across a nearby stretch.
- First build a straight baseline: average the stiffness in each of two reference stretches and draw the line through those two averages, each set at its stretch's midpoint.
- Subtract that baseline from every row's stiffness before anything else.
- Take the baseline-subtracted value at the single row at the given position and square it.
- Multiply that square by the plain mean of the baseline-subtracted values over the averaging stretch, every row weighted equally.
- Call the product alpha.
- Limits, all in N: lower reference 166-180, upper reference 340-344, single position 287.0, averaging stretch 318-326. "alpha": -0.0027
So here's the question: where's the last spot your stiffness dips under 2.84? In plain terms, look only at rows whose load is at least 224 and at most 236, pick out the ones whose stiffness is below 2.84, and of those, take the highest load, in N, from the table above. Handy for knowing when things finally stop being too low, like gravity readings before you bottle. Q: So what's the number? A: 235.0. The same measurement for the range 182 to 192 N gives 187.0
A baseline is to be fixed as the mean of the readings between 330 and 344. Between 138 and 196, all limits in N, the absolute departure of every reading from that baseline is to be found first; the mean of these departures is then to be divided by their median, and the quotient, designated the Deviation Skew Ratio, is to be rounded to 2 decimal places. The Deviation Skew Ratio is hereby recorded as 1.23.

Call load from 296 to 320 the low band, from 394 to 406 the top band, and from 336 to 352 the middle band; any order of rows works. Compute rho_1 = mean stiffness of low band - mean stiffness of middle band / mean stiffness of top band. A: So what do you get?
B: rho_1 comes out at 1.60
